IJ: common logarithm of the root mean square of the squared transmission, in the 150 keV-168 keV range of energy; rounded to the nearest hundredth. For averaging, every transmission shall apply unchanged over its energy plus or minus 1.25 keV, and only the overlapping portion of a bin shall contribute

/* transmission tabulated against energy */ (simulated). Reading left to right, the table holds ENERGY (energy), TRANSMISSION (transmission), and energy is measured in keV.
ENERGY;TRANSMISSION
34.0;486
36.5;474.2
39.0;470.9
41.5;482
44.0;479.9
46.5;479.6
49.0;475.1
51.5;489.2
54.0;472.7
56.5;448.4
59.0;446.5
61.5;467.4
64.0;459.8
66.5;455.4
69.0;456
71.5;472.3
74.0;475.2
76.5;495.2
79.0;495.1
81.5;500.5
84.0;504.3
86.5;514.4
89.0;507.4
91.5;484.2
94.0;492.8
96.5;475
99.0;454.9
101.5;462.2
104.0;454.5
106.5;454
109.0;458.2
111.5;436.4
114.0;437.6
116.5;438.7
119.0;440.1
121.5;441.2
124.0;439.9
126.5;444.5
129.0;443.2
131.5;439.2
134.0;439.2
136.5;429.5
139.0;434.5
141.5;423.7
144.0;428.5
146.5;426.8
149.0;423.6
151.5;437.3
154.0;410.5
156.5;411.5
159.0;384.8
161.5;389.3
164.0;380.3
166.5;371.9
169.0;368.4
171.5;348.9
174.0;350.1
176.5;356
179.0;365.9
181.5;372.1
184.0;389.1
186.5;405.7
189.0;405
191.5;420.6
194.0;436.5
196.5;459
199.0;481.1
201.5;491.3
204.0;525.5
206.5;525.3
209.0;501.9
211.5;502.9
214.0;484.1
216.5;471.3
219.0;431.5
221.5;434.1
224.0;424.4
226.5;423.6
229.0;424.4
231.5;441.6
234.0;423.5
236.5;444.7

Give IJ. 5.20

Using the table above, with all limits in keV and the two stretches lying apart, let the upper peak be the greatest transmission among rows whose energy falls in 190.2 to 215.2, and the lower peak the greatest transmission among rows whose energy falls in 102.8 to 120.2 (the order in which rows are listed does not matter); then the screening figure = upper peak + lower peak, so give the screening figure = 984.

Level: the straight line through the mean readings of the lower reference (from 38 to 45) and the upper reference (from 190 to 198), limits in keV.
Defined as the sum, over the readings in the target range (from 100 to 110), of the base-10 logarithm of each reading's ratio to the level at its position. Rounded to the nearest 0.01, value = -0.02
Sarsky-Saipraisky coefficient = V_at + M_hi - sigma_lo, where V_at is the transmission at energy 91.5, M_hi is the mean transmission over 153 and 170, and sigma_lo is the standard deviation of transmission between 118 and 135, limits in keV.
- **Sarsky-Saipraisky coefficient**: 870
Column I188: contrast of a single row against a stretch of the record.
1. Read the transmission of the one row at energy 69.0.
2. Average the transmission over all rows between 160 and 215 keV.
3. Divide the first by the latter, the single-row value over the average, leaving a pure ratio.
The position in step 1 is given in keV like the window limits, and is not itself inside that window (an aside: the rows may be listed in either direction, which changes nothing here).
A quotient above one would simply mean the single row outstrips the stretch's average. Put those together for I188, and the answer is 1.08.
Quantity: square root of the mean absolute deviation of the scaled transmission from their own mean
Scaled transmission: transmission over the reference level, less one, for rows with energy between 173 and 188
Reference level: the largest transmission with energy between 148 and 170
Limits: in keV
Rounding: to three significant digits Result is 0.192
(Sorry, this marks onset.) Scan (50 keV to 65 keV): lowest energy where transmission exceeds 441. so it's 51.5 keV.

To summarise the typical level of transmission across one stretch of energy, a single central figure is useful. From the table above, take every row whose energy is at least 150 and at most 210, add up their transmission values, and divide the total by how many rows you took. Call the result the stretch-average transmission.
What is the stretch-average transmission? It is 416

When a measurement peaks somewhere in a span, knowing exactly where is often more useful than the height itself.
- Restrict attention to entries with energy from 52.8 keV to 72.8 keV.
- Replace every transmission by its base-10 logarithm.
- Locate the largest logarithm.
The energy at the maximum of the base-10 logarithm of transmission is 54.0 keV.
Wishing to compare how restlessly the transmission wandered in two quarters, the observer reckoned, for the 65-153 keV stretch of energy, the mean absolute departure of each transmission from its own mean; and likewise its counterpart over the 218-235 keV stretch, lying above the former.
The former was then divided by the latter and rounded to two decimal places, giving 3.85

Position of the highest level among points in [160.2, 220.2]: 204.0 keV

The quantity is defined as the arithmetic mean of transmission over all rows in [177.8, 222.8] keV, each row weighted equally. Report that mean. 450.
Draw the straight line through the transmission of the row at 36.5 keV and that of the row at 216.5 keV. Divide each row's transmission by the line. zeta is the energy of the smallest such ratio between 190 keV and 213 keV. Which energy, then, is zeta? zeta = 191.5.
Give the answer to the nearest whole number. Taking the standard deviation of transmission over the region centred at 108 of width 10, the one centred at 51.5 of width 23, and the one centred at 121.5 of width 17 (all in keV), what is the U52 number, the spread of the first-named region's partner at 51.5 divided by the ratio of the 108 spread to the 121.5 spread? 4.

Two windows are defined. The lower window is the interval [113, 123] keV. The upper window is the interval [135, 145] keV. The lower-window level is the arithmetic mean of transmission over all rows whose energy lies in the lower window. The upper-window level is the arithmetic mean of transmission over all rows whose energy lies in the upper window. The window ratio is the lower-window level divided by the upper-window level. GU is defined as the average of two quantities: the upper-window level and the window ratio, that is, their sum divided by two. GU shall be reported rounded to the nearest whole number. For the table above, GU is 215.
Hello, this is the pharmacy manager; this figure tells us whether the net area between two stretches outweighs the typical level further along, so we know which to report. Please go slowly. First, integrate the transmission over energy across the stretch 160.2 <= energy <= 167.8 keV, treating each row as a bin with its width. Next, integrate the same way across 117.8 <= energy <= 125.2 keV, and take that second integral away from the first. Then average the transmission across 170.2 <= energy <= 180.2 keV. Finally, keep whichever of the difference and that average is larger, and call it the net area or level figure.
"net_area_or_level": 355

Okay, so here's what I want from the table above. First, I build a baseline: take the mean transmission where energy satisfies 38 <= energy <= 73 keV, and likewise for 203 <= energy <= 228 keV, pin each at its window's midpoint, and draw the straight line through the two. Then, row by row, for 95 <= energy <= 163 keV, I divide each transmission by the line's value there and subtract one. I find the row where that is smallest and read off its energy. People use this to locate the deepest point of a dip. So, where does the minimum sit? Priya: 159.0 keV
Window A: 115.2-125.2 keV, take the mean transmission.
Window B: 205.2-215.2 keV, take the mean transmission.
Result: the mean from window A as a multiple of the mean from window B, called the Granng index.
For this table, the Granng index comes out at 0.87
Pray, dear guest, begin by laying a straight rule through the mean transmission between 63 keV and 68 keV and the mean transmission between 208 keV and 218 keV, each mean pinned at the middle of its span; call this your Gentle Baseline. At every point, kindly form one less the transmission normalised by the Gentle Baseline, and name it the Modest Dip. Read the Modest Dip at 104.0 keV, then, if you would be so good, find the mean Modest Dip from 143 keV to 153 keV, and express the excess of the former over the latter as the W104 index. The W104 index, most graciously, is -0.07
